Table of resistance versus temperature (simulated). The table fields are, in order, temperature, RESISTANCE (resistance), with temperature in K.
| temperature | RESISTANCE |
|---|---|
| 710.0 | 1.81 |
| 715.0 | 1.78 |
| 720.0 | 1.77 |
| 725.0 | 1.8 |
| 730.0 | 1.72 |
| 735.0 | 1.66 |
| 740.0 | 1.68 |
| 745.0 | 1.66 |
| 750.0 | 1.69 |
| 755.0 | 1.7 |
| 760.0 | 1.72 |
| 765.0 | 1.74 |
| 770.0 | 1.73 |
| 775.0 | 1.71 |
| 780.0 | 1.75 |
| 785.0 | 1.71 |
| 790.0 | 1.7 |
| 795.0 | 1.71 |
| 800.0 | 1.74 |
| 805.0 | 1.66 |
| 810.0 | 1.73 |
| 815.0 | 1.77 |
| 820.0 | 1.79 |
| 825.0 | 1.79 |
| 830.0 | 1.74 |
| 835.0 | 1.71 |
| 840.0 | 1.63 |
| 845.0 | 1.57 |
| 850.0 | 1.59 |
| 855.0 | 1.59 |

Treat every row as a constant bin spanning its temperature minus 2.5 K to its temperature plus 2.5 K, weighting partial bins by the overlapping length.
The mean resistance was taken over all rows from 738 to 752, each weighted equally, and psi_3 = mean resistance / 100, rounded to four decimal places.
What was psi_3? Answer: 0.0168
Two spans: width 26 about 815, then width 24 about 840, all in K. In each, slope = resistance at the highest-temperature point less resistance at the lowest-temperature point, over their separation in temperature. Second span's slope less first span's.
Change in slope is -0.0140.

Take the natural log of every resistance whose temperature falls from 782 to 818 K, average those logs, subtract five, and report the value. -4.46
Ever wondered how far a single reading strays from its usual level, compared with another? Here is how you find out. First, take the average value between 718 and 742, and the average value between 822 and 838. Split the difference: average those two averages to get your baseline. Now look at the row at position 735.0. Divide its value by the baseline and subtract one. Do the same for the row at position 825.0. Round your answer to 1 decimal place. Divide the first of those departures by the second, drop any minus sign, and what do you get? 1.4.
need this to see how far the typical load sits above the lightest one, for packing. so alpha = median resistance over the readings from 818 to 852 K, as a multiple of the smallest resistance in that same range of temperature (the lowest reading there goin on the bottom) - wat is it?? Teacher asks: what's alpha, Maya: 1.089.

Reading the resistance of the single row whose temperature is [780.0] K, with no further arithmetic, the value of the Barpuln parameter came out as 1.75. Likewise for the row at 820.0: 1.79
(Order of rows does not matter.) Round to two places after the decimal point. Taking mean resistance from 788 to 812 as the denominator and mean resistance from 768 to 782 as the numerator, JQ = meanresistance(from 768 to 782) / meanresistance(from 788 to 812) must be 1.01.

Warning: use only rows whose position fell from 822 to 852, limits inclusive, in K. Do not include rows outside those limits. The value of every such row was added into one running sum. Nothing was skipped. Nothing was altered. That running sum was 10.0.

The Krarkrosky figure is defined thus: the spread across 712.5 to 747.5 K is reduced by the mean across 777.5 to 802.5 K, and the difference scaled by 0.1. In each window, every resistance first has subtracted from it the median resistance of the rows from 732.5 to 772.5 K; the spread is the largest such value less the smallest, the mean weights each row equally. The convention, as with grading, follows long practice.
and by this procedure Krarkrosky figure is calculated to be 0.011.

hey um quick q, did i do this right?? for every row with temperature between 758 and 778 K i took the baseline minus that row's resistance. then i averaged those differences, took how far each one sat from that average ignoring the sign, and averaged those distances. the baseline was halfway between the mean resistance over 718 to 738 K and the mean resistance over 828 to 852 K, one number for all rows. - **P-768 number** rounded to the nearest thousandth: 0.010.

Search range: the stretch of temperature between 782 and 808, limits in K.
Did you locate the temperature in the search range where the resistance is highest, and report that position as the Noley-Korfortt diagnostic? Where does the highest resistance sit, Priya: 800.0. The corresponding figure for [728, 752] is 730.0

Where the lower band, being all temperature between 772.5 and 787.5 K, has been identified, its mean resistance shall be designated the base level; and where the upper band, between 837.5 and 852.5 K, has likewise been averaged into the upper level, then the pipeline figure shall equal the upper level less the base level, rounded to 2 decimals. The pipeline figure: -0.13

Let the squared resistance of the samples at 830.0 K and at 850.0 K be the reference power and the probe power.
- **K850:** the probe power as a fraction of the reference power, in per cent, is 83.5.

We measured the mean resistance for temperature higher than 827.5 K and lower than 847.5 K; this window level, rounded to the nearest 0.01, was 1.66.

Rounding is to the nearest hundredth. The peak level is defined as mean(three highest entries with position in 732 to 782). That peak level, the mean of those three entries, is 1.74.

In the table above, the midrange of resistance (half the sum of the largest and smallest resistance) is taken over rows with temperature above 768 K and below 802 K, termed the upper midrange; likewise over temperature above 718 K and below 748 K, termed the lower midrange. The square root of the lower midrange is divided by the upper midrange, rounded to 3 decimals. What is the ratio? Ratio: 0.762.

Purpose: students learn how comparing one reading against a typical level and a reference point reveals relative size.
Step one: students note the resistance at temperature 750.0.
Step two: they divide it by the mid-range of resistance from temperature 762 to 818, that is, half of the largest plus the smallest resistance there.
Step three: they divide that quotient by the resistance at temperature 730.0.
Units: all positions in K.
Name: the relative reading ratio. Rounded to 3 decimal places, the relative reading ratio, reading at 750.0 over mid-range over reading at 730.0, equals 0.573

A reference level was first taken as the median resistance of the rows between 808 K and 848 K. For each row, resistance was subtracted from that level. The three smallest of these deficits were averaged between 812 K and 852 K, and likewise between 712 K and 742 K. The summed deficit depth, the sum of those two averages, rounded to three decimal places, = -0.097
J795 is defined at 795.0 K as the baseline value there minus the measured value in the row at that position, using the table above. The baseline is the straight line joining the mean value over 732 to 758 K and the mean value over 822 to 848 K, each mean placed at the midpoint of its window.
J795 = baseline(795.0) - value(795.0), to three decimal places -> -0.026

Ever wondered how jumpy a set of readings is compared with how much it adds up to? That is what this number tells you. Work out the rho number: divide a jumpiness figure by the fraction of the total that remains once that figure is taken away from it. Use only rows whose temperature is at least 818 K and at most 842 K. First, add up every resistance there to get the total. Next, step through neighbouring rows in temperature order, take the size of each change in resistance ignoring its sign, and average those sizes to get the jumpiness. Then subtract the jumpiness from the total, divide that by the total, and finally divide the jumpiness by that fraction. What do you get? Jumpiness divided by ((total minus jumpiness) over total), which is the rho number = 0.040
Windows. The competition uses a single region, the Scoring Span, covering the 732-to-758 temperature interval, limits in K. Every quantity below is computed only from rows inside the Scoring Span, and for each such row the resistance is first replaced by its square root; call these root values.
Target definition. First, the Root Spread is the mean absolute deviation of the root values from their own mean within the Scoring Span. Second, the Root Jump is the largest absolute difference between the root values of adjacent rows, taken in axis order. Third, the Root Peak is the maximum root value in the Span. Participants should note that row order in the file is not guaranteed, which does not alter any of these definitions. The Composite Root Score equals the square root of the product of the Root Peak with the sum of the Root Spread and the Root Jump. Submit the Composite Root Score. 0.150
